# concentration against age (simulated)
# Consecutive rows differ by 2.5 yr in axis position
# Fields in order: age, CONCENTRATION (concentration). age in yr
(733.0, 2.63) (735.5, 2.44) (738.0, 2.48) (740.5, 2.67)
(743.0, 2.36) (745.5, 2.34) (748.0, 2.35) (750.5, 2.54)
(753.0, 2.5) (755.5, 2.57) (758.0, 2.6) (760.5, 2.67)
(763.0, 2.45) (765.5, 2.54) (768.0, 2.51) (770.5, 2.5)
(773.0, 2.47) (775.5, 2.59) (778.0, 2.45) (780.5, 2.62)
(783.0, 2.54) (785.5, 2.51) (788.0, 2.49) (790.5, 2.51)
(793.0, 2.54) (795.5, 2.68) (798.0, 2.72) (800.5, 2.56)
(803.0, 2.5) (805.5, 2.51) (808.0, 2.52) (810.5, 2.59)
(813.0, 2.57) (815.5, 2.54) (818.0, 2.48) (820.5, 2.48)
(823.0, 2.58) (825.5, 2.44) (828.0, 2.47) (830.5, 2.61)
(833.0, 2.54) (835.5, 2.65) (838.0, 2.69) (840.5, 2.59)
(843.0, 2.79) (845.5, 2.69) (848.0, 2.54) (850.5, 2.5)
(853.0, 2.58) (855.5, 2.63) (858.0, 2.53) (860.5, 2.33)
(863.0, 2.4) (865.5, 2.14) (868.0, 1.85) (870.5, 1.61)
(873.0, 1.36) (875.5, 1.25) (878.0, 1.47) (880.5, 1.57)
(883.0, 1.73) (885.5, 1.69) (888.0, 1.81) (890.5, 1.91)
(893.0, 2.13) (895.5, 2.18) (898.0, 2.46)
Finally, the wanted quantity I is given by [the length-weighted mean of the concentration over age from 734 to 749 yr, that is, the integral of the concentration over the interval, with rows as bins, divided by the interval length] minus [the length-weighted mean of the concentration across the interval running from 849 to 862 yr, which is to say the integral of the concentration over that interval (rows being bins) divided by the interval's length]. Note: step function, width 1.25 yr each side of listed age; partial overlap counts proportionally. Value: -0.07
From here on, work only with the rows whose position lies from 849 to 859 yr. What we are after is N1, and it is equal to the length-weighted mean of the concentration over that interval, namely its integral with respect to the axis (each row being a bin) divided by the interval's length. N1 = 2.560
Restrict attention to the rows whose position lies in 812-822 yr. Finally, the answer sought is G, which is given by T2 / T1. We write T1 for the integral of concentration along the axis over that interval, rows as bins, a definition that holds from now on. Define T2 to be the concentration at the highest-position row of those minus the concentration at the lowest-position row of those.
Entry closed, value -0.004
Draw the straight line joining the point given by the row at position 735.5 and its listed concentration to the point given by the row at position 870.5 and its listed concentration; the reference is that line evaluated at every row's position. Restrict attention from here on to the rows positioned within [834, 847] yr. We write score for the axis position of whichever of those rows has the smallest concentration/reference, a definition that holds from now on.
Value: 840.5 yr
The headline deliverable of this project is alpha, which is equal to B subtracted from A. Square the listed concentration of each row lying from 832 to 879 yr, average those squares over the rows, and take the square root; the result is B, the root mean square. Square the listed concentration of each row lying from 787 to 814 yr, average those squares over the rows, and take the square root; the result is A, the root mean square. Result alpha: 0.24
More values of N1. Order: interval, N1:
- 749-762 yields 2.569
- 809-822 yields 2.533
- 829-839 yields 2.617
